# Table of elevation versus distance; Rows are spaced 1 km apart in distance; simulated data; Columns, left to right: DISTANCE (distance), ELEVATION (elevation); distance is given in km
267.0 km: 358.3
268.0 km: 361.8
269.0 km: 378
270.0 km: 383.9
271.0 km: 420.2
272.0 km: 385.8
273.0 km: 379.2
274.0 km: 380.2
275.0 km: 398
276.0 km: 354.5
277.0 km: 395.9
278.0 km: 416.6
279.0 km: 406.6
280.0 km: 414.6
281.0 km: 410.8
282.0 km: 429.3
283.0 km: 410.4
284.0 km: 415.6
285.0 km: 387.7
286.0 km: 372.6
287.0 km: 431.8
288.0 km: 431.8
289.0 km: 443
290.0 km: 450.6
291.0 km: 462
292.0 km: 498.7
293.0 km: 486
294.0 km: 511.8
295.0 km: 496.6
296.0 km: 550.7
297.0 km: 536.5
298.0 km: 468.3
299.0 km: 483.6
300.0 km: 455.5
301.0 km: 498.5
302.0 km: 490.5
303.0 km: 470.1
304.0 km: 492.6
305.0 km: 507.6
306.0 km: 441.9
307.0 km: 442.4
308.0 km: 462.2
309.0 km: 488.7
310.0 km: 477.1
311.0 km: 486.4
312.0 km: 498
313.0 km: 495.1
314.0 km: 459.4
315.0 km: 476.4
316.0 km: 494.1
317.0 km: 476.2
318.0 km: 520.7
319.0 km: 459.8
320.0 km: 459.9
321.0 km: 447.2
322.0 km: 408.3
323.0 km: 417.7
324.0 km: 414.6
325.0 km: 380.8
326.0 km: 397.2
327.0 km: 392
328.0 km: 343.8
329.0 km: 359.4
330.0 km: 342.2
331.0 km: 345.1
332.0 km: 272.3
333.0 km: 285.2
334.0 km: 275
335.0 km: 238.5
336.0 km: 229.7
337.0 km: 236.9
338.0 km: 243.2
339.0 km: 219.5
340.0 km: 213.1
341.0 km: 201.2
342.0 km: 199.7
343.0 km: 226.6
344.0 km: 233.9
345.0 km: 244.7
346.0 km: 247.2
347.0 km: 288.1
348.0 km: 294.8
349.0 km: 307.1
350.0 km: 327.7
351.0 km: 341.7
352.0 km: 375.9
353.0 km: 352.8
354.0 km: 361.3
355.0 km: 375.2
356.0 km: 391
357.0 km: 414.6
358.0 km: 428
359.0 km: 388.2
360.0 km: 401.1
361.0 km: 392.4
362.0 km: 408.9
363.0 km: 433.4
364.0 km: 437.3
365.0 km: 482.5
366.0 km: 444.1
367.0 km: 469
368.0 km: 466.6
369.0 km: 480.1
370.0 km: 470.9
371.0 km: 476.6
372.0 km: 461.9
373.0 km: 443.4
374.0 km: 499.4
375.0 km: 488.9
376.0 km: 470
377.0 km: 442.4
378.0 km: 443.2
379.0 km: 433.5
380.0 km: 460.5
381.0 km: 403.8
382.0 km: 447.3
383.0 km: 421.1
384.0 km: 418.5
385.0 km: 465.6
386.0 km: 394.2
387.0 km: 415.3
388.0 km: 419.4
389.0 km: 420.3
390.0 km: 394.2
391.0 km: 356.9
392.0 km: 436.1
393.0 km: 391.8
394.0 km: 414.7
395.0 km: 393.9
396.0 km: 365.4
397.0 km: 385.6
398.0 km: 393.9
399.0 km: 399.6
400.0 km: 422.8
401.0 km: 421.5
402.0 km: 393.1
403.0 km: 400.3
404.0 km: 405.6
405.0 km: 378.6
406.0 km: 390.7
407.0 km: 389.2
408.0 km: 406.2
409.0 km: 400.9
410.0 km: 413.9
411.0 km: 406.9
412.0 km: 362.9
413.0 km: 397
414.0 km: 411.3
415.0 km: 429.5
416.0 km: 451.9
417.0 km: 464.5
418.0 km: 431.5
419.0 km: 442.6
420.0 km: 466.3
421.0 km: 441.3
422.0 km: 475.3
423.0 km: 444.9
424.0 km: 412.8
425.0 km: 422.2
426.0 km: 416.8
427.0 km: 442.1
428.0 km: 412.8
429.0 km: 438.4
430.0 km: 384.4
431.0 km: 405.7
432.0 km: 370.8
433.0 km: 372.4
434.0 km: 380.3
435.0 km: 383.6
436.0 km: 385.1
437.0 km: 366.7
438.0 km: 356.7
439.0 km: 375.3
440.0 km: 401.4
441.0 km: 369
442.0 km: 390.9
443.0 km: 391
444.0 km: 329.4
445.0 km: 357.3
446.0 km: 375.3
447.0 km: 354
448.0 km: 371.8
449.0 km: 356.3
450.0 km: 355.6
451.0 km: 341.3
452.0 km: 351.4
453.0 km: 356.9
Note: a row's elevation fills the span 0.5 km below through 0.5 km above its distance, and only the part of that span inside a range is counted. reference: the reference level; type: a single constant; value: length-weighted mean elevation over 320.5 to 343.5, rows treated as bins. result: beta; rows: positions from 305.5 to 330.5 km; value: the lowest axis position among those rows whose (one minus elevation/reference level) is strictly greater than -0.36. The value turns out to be 322.0 km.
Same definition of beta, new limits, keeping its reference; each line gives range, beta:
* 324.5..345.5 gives 325.0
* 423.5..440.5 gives 424.0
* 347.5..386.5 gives 348.0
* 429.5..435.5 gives 430.0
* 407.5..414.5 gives 408.0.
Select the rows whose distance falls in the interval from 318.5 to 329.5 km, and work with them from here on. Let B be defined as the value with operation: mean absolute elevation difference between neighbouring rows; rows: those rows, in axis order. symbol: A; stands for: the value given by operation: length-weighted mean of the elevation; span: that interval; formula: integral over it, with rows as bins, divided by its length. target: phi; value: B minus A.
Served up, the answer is -389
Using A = 407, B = 18.3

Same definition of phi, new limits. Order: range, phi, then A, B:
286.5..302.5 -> -458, 481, 23.4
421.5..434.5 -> -391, 414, 23.1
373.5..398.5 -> -396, 423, 27.3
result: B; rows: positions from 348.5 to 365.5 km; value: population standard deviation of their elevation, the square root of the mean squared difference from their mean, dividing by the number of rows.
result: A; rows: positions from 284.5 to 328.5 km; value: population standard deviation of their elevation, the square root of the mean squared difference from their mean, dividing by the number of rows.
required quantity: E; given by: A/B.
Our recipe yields 1.0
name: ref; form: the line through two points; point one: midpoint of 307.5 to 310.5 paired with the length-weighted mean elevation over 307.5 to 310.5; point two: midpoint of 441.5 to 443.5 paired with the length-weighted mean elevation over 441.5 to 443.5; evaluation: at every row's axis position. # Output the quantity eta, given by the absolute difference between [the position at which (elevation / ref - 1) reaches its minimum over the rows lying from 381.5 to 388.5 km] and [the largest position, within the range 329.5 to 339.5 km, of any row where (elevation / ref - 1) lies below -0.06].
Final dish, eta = 47 km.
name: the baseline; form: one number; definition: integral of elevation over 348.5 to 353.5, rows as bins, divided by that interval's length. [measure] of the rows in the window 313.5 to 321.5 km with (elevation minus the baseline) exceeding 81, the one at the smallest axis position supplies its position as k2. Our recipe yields 314.0 km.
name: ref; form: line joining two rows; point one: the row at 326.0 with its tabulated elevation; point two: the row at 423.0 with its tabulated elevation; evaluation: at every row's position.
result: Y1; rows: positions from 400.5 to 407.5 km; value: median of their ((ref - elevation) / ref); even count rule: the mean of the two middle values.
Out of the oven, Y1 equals 0.1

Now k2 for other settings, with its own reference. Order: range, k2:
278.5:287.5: 282.0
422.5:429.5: 423.0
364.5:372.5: 365.0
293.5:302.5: 294.0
